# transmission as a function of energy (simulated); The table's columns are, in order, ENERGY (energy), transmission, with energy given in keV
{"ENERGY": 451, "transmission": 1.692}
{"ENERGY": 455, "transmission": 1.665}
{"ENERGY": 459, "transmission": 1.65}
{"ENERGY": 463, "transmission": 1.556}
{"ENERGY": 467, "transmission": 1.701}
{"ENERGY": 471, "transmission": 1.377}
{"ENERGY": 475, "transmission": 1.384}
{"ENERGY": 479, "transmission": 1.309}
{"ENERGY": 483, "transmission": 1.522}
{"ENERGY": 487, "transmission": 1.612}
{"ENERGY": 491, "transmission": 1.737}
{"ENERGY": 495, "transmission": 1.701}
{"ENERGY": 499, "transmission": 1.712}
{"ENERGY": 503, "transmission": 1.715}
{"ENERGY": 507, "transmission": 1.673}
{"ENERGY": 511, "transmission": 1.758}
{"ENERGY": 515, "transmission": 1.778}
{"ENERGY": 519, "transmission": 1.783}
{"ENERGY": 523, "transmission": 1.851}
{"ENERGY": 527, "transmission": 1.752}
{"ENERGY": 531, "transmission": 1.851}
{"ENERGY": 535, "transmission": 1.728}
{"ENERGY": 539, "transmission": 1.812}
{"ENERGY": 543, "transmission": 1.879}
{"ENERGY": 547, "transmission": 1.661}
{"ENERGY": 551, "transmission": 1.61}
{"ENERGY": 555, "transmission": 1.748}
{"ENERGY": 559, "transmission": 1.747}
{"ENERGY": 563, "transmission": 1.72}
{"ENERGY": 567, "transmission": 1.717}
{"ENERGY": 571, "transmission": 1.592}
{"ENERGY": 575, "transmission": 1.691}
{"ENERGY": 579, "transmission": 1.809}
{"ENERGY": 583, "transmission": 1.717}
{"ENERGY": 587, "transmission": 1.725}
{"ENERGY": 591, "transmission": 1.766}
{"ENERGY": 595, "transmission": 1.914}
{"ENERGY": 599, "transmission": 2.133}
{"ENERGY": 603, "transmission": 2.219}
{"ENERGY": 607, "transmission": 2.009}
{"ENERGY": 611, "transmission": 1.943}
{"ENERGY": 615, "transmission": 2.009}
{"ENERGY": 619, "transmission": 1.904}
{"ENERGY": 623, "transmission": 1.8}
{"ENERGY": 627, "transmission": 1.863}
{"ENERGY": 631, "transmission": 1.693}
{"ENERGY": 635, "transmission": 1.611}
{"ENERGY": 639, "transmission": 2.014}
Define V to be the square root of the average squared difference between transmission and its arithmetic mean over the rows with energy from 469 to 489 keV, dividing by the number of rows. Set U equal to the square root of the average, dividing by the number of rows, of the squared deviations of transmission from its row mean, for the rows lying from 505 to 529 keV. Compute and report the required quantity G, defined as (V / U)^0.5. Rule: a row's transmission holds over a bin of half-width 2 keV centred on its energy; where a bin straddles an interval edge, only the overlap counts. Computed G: 1.4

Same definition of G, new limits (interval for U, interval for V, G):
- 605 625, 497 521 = 0.7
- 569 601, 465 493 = 1.0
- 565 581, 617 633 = 1.0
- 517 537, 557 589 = 1.1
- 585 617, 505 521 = 0.5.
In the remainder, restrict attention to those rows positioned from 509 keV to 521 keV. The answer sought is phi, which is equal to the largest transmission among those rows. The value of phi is 1.783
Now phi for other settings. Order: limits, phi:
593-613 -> 2.219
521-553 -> 1.879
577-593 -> 1.809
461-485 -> 1.701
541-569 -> 1.879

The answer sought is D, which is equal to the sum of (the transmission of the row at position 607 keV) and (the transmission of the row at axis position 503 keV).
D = 3.72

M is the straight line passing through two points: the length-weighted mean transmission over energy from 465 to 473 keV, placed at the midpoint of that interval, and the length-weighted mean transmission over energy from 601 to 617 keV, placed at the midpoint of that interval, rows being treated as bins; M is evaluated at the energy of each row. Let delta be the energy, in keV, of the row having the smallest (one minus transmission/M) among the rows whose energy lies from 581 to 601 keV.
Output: 599 keV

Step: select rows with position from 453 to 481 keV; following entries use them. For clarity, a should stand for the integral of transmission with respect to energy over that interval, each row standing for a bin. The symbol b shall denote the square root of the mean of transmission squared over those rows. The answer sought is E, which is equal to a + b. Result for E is 44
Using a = 43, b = 1.53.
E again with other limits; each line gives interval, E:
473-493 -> 32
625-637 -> 22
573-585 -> 23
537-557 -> 37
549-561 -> 22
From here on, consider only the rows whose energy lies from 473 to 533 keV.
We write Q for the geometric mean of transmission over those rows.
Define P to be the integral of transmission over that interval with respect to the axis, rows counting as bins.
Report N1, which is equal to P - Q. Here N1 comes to 99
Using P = 101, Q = 1.67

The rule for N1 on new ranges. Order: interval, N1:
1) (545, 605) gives 105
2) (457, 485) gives 41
